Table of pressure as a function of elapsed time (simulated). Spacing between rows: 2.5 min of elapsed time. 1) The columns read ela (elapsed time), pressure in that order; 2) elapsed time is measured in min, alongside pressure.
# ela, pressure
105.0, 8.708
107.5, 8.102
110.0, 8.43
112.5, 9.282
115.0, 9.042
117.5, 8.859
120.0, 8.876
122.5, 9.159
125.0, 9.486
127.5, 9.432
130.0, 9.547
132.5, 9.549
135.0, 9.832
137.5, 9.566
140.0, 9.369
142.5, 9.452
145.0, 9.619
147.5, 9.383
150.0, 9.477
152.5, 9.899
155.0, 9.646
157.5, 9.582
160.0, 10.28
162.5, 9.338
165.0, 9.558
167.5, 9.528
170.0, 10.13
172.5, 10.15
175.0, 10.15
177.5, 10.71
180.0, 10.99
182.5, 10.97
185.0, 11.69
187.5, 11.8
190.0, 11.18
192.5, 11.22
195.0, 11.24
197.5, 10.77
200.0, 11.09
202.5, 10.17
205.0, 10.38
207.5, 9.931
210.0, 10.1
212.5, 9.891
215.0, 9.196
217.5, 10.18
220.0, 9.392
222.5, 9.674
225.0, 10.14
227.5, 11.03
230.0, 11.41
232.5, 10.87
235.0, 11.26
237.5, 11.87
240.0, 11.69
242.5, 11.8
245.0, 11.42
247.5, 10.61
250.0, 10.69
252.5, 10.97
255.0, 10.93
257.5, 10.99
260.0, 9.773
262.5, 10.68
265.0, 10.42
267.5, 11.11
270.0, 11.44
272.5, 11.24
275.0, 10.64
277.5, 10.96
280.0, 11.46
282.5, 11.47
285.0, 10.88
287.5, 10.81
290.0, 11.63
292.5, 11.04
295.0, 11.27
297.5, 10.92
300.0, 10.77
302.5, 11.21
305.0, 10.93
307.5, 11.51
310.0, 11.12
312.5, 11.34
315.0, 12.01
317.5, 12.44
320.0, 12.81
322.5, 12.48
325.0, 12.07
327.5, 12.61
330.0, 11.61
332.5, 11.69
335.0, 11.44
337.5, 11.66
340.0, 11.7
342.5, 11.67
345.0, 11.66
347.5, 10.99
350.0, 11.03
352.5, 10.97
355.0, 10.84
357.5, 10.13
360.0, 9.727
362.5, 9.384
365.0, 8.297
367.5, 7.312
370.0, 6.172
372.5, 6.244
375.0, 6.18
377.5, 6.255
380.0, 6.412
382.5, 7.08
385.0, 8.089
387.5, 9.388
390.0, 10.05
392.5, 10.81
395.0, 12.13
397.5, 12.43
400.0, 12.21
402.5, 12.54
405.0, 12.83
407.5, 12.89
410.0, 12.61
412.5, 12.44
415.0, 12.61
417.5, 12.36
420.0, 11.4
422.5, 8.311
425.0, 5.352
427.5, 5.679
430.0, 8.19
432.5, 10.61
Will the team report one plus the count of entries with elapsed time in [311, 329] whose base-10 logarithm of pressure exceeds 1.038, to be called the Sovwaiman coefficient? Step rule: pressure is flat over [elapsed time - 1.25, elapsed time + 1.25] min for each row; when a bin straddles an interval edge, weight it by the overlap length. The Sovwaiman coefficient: 8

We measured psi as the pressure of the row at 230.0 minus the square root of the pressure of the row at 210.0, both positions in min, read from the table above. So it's 8.2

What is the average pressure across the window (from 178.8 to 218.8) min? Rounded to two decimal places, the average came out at 10.67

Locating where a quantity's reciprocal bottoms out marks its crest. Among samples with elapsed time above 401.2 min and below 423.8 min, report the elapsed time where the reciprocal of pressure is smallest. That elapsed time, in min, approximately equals 407.5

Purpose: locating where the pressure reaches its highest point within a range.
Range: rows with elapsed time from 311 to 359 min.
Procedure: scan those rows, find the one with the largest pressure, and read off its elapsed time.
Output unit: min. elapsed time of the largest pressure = 320.0 min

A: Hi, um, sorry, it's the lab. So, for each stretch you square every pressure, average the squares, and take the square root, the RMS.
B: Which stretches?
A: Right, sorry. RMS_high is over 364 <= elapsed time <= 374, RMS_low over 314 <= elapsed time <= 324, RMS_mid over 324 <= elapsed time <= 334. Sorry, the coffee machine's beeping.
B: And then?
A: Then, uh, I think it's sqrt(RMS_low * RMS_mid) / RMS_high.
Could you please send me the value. 1.7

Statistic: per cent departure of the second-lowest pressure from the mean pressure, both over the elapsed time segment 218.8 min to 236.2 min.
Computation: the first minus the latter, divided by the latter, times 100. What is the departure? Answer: -8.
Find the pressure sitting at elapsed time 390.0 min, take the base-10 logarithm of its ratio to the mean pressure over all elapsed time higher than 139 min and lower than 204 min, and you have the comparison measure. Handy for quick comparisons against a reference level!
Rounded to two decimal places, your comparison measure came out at -0.01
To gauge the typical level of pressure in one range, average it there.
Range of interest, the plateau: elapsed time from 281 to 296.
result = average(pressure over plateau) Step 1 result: 11.2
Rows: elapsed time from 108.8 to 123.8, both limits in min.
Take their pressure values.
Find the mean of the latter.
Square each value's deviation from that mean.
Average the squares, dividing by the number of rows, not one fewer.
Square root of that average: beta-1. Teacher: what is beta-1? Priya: 0.27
